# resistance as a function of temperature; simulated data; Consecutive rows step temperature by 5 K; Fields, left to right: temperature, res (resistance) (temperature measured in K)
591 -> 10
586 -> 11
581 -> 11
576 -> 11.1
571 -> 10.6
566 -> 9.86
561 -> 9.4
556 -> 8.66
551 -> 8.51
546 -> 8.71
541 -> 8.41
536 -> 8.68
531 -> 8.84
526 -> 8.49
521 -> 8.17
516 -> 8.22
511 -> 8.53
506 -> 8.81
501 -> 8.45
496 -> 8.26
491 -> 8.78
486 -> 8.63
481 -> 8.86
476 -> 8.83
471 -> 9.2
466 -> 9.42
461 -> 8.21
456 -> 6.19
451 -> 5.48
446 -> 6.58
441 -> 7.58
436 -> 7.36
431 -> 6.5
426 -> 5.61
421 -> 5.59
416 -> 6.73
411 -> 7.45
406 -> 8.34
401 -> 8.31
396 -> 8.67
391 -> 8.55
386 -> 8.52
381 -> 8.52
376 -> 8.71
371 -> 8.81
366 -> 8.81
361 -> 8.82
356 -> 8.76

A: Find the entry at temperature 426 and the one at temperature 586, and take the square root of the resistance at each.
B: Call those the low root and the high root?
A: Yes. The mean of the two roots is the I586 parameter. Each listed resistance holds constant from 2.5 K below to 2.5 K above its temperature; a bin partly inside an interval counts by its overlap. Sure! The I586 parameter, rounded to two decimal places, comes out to 2.84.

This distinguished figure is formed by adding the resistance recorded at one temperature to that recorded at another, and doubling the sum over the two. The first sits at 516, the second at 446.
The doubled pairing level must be 30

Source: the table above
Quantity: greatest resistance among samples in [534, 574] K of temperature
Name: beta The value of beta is 10.6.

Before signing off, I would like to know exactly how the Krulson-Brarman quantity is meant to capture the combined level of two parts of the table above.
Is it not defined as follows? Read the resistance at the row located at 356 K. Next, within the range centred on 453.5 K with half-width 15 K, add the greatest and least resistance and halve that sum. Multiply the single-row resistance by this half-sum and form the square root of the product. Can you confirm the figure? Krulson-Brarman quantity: 8.1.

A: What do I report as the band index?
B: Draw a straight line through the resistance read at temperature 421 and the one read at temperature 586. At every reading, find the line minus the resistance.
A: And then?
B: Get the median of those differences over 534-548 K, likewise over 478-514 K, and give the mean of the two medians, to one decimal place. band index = 0.3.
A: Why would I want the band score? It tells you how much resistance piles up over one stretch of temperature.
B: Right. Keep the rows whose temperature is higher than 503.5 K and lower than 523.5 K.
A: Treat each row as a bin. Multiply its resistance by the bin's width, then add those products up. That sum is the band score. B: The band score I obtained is 169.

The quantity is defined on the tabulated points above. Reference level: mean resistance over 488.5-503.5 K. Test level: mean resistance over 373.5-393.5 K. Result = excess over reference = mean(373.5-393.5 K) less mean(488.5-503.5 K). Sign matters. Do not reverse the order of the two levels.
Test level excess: 0.1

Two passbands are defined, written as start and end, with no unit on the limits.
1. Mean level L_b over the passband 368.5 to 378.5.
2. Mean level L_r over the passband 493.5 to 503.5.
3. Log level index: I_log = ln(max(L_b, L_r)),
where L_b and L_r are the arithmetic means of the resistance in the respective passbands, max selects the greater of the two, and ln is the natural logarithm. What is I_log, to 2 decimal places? 2.17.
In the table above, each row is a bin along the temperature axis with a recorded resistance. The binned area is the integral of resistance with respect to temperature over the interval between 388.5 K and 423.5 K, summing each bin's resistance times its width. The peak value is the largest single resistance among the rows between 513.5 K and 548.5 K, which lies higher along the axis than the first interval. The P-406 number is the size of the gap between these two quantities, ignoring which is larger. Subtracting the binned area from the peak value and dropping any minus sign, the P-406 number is 259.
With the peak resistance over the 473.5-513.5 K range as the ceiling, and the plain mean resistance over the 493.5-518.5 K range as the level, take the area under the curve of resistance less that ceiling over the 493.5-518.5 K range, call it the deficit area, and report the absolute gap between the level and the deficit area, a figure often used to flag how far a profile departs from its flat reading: 19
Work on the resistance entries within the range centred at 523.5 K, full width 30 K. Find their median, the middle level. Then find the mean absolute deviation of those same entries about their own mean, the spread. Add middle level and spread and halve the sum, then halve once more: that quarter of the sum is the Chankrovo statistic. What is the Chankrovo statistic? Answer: 2.18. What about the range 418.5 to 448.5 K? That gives 1.79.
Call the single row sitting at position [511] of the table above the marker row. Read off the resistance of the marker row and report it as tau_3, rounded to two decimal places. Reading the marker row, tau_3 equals 8.53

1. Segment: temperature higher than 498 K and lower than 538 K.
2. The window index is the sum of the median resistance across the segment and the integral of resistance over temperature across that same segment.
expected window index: 349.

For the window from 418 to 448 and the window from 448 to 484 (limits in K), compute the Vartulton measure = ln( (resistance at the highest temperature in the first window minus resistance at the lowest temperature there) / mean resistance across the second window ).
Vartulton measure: -2.09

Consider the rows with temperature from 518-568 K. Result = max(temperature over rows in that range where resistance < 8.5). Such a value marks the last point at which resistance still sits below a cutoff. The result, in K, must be 541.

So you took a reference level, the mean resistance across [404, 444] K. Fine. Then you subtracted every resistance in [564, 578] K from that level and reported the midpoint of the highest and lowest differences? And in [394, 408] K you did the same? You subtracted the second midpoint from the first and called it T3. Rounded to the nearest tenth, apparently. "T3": -2.0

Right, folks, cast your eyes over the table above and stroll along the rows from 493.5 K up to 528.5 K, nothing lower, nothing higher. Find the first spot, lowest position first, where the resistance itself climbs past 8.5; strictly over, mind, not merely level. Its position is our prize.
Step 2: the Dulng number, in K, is 506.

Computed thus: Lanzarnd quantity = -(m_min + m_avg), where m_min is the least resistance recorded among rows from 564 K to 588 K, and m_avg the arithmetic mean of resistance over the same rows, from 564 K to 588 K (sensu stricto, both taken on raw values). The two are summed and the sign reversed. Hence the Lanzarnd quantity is -20.6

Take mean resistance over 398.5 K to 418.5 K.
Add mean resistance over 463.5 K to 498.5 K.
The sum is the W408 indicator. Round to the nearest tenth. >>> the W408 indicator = 16.6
